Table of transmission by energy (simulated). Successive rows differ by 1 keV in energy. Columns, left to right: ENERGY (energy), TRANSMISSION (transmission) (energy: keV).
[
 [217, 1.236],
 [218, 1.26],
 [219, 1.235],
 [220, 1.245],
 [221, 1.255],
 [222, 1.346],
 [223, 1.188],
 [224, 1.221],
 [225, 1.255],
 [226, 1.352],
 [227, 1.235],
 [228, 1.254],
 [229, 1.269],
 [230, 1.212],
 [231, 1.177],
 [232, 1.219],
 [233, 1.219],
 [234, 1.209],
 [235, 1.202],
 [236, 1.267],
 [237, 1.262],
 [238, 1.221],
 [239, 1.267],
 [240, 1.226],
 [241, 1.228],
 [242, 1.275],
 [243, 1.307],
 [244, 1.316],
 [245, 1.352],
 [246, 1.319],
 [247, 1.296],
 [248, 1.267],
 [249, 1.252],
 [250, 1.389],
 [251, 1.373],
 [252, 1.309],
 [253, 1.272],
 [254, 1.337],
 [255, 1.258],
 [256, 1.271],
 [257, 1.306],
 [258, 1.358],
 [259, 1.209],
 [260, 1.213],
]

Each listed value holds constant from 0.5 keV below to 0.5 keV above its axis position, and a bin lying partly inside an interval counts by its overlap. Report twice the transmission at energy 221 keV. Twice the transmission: 2.51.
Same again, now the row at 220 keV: 2.49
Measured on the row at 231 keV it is 2.35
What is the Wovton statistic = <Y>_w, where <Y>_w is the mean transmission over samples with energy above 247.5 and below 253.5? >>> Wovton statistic 1.31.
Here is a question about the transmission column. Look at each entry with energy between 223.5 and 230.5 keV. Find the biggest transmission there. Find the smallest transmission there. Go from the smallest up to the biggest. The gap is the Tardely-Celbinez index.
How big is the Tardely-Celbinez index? 0.14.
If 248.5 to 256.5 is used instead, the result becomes 0.14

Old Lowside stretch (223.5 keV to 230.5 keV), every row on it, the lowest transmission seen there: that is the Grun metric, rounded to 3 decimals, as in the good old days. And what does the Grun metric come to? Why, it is 1.212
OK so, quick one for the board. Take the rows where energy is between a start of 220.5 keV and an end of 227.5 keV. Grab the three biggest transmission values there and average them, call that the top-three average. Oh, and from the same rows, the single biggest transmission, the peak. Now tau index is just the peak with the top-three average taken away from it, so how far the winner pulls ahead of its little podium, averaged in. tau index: 0.034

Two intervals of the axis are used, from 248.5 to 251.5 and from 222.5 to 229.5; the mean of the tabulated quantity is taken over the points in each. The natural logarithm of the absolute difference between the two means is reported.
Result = -2.5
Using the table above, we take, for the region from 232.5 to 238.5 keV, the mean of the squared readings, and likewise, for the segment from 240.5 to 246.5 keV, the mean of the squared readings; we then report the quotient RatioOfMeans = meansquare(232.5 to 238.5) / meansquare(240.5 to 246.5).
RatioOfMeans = 0.90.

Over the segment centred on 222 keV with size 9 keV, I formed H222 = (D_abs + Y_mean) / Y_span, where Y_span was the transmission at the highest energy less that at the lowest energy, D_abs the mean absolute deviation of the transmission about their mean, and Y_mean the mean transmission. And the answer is 14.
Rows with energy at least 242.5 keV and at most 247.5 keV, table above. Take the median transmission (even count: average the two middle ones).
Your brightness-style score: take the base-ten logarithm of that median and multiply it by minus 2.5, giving -0.30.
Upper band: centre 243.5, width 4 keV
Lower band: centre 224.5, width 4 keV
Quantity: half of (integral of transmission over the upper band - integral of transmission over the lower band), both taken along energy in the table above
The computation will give 0.12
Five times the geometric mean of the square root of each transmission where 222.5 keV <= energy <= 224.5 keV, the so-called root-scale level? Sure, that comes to 5.49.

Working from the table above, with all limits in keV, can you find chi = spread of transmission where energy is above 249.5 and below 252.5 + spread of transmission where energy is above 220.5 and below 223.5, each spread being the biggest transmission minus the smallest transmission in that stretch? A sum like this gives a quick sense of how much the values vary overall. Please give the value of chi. 0.24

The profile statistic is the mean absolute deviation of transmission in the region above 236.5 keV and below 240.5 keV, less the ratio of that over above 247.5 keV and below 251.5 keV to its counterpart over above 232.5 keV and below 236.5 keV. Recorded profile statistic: -2.8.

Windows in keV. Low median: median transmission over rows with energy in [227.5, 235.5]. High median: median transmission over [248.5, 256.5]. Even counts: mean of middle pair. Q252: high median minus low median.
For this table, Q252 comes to 0.075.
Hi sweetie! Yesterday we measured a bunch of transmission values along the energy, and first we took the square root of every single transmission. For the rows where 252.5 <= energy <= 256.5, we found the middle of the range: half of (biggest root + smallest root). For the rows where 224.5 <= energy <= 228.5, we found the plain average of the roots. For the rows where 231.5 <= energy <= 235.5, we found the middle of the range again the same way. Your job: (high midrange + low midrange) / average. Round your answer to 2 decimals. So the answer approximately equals 1.98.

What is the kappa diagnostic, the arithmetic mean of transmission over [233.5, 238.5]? 1.23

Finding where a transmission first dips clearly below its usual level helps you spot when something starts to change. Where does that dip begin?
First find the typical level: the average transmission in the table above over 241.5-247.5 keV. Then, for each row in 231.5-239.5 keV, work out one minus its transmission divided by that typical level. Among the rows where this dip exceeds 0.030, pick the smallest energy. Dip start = 232 keV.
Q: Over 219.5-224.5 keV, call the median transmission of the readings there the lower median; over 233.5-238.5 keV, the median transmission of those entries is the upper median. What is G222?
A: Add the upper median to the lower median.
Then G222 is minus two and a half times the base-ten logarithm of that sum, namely -0.98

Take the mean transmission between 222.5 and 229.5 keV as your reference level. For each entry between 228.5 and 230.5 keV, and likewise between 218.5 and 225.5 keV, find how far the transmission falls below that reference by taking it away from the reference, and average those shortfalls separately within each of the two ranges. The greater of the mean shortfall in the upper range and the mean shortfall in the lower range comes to 0.01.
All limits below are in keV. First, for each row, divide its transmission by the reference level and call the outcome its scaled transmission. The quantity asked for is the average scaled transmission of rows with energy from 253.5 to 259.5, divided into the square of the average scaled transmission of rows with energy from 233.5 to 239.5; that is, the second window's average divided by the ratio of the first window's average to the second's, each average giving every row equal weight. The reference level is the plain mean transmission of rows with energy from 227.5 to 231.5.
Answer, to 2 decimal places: 0.97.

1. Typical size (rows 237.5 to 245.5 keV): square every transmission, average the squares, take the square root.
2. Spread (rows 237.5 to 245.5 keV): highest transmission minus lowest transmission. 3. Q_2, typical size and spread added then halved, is 0.703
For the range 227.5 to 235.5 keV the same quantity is 0.656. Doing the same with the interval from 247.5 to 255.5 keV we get 0.723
